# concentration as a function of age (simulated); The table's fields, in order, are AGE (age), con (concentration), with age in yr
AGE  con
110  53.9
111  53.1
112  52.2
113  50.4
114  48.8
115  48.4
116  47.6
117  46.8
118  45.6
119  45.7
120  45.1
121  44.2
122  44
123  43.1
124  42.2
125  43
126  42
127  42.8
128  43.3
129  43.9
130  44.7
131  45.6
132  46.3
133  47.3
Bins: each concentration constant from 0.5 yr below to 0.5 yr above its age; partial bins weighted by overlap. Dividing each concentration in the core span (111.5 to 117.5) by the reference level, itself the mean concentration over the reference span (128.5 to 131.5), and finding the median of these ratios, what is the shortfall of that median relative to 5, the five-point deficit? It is 3.91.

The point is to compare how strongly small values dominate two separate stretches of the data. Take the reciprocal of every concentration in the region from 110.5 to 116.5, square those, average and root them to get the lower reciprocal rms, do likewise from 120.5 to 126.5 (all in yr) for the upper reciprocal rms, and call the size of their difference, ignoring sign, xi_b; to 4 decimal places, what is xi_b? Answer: 0.0032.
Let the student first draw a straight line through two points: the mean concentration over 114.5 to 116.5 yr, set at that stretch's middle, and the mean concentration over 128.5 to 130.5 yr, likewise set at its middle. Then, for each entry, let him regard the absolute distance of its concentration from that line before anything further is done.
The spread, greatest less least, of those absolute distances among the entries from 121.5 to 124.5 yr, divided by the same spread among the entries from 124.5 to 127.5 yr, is 1.19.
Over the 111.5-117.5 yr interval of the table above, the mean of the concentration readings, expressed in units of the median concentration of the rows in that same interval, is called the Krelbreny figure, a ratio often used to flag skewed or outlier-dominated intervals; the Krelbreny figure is 1.009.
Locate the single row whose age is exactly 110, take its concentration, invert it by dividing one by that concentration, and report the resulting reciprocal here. 0.019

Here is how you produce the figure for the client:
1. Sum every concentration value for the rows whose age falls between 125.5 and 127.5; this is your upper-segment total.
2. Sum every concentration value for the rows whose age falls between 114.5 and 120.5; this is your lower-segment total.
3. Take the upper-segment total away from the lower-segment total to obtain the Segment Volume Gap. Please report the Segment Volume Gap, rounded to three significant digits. 194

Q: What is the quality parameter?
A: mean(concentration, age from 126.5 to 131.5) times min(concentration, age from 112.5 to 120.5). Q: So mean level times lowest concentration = 1987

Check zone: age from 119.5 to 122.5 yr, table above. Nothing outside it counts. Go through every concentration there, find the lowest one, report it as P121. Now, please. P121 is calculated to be 44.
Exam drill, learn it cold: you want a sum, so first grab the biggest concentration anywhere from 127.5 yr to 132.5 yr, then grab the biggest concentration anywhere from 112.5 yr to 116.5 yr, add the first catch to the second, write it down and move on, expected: 97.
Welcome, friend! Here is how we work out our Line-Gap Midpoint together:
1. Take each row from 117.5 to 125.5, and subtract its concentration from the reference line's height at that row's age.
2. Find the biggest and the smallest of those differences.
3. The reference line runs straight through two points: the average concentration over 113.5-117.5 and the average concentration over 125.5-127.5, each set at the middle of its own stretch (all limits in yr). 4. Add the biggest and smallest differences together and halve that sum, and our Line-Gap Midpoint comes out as 1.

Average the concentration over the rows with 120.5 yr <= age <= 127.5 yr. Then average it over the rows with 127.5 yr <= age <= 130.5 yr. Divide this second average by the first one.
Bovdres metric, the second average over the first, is 1.02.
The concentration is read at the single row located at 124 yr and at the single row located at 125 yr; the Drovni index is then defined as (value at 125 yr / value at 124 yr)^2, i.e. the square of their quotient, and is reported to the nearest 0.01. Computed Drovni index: 1.04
